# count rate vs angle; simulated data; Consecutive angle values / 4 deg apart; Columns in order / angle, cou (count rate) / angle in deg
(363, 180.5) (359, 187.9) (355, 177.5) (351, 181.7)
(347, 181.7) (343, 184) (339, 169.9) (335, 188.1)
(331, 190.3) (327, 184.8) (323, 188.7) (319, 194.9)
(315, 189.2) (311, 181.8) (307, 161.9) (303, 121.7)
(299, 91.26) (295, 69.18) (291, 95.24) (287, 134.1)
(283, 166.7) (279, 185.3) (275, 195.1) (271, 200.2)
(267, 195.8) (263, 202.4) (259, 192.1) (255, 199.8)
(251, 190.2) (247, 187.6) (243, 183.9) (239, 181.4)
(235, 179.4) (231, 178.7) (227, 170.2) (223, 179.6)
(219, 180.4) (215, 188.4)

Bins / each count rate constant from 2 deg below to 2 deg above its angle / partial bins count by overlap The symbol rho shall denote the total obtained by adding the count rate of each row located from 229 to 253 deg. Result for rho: 1101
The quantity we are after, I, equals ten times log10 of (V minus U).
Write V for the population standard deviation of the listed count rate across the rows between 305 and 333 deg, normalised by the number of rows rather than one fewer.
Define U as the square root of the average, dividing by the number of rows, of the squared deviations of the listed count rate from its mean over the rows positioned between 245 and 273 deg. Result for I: 6.8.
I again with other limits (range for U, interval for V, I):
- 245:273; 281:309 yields 14.6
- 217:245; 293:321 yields 16.3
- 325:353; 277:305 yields 15.2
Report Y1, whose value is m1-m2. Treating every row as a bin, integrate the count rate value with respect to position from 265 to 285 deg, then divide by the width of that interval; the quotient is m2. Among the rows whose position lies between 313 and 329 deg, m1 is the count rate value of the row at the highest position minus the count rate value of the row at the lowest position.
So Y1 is -193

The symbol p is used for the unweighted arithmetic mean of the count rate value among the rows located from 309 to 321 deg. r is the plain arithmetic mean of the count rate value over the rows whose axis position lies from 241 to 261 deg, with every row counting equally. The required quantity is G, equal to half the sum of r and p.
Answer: 189.7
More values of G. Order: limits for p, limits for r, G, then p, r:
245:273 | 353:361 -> 189.1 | 195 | 183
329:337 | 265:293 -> 178.3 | 189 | 167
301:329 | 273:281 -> 182.5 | 175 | 190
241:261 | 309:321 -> 189.7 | 191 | 189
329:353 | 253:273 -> 190.3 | 183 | 198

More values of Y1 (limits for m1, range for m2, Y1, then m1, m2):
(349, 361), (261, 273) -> -193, 6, 199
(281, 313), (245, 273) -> -180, 15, 195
